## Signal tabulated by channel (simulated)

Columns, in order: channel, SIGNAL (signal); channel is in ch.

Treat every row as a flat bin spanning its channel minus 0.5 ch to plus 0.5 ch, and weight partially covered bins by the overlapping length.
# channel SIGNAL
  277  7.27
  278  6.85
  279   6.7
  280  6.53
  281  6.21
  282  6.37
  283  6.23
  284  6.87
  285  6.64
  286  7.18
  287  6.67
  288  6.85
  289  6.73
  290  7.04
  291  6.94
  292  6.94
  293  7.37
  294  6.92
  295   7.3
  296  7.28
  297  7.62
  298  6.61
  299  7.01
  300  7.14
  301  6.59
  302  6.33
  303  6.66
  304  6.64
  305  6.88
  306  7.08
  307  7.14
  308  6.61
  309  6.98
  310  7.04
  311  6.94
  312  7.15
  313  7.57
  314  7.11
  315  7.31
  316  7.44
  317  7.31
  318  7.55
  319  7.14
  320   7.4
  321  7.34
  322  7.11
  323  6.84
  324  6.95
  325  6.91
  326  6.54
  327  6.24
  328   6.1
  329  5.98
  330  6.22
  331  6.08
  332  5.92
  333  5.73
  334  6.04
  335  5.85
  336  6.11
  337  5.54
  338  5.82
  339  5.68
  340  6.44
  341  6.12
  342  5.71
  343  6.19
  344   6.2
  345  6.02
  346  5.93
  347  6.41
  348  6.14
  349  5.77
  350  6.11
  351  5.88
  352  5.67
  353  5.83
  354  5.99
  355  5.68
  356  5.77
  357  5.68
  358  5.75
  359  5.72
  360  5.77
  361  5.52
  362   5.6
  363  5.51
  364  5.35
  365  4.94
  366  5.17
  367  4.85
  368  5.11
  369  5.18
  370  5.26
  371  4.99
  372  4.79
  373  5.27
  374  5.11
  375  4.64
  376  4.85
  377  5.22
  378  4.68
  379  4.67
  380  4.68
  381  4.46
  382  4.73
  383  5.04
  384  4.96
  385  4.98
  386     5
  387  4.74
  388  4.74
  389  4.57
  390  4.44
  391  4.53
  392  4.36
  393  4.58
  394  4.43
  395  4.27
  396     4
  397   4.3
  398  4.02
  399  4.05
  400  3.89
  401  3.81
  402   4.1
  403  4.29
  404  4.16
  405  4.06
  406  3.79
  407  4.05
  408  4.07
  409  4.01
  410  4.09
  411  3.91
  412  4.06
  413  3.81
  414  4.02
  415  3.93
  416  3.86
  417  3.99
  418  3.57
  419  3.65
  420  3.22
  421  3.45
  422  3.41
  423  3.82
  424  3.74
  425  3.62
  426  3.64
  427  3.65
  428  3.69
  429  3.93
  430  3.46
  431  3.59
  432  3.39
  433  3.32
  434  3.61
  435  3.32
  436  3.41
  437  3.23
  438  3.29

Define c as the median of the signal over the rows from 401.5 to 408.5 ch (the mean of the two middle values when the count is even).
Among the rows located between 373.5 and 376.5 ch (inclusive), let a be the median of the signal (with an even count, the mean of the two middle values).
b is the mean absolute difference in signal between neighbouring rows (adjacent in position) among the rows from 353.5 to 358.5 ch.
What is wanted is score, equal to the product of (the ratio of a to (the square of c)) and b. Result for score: 0.041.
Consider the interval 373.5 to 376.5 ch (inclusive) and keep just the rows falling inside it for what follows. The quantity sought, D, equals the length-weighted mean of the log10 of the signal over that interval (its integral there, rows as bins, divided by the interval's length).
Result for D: 0.69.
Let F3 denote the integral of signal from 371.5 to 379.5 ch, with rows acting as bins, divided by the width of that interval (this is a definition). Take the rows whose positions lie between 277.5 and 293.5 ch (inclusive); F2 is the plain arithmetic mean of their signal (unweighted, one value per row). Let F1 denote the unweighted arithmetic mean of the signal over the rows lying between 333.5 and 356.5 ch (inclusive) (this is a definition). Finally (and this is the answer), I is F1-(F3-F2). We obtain 8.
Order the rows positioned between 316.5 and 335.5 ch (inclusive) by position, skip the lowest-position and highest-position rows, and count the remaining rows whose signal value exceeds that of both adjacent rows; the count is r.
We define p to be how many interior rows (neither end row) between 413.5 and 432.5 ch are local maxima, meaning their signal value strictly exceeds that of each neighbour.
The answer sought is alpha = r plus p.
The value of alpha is 11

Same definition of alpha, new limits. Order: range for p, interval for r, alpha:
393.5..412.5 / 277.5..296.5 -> 12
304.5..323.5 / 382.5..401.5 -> 11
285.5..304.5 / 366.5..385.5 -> 12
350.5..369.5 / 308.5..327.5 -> 12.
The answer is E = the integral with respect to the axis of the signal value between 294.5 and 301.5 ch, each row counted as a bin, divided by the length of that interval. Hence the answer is 7.1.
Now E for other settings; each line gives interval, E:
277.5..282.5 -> 6.5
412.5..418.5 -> 3.9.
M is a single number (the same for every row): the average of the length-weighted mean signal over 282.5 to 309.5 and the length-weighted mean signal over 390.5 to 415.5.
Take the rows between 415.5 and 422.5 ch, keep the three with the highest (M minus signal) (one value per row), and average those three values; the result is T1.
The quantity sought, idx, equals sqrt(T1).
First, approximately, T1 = 2.1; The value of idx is 1.46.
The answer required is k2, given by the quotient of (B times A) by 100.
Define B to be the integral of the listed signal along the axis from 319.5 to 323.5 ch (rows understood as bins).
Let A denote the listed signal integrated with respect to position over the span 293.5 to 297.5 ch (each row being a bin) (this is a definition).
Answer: 8.4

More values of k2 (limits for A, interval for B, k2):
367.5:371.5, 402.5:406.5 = 3.3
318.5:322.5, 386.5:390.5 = 5.4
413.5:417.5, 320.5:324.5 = 4.5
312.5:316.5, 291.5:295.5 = 8.4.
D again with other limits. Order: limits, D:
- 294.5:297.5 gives 0.87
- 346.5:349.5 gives 0.79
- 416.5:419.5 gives 0.57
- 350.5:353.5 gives 0.76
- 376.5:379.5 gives 0.69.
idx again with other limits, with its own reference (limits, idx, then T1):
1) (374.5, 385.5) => 0.95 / 0.9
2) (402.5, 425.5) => 1.46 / 2.1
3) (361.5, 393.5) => 1.04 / 1.1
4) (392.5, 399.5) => 1.22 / 1.5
